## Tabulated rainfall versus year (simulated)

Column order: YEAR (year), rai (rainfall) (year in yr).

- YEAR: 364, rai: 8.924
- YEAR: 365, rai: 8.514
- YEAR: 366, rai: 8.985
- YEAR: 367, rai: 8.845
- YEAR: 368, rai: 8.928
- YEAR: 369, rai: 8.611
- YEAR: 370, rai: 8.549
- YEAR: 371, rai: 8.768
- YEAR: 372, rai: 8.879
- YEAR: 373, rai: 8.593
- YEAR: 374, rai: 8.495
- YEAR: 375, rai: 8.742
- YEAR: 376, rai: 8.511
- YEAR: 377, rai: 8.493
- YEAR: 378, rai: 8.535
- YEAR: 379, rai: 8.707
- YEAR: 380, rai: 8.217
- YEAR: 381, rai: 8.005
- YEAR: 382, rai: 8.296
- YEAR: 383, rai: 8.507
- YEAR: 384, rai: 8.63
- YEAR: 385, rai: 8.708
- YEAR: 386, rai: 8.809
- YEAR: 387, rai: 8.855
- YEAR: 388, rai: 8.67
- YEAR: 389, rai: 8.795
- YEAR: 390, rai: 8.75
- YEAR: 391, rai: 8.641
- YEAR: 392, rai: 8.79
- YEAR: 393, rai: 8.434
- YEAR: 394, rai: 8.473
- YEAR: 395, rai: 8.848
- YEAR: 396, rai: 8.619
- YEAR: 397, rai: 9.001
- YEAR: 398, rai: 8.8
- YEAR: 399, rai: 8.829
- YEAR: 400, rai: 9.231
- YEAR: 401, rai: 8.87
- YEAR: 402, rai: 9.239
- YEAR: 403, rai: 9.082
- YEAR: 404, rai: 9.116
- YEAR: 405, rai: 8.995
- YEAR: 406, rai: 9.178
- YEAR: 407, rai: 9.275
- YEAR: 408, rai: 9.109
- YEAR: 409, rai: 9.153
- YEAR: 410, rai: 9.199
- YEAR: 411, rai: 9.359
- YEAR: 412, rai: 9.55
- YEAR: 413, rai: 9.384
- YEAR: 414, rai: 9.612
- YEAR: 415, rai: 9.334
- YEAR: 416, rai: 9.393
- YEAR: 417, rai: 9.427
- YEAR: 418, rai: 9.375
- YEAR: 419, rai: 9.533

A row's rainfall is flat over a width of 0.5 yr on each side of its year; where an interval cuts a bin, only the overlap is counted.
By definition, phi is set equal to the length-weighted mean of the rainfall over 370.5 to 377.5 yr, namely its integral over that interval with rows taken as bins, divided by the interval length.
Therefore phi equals 8.6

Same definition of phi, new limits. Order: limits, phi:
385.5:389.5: 8.8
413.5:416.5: 9.4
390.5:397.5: 8.7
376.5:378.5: 8.5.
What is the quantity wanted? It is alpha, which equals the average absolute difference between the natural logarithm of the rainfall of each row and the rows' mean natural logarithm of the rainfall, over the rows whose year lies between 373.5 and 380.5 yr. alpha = 0.013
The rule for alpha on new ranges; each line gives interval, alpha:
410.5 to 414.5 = 0.011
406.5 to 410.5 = 0.006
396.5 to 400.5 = 0.017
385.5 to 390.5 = 0.006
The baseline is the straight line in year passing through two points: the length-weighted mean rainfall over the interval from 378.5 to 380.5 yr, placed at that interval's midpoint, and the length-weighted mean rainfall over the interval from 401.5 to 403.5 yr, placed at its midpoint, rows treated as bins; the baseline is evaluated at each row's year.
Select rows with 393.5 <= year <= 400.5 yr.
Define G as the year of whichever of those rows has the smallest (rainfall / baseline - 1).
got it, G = 394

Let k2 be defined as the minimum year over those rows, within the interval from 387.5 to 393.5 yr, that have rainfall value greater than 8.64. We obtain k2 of 388 yr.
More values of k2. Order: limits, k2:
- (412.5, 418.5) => 413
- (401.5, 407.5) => 402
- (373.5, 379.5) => 375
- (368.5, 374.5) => 371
